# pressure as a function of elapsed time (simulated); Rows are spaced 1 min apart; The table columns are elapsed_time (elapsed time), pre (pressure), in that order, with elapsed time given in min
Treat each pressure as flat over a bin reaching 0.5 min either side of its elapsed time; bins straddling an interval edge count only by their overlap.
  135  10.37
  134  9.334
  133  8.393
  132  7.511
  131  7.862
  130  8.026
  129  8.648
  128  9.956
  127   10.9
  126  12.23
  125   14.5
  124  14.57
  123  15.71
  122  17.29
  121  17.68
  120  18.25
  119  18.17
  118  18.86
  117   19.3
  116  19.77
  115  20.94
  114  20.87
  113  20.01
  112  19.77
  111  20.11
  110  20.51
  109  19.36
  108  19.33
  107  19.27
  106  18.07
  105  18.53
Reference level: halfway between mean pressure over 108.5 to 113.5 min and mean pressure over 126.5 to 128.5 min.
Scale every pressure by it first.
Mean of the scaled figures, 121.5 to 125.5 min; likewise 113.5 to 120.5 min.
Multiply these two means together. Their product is 1.31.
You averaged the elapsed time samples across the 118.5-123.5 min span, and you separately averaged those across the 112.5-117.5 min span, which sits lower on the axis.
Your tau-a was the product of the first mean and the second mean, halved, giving 176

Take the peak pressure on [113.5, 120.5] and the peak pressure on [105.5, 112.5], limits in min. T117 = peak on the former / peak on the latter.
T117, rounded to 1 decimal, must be 1.0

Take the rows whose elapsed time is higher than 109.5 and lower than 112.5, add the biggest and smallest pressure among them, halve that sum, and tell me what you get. 20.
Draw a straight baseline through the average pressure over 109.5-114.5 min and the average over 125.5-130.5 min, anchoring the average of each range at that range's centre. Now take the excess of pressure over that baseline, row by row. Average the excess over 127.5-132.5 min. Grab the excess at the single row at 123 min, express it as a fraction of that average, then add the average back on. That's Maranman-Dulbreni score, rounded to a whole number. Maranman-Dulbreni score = -10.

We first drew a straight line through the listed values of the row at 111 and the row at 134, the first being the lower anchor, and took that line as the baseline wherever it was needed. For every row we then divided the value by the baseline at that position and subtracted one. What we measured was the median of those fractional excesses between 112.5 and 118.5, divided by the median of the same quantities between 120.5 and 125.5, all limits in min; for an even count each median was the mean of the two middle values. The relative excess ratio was 1.4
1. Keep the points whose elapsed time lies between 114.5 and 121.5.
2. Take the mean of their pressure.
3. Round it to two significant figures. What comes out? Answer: 19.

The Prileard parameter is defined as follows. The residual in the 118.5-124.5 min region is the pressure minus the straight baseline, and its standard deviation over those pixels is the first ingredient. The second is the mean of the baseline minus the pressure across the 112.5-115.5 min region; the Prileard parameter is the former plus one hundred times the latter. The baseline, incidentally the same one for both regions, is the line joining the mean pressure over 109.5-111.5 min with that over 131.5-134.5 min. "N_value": -214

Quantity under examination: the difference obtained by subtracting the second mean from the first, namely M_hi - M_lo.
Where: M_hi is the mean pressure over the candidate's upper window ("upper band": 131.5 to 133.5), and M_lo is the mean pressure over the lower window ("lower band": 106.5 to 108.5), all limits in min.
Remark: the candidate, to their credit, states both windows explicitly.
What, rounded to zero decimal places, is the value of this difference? -11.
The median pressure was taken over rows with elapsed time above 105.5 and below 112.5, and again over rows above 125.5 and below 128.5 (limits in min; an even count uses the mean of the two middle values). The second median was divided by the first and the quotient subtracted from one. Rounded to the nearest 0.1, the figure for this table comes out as 0.4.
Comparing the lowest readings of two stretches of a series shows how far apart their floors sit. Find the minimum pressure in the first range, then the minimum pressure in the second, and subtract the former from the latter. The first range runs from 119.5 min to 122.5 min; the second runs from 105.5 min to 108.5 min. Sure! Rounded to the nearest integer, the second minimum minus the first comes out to 1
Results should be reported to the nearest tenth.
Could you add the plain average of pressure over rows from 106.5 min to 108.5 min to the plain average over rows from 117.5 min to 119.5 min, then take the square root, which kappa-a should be 6.1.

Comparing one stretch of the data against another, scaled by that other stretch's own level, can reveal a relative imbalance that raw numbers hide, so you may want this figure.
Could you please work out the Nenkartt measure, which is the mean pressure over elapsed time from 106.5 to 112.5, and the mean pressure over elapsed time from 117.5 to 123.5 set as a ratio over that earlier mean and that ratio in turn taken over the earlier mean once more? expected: 0.045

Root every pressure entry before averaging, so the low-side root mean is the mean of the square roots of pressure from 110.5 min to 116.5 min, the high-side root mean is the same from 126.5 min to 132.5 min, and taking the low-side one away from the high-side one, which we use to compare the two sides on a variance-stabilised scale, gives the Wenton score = -1.5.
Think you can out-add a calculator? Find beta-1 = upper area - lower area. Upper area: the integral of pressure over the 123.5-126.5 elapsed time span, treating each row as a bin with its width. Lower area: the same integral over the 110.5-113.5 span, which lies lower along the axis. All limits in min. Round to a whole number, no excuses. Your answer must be -19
